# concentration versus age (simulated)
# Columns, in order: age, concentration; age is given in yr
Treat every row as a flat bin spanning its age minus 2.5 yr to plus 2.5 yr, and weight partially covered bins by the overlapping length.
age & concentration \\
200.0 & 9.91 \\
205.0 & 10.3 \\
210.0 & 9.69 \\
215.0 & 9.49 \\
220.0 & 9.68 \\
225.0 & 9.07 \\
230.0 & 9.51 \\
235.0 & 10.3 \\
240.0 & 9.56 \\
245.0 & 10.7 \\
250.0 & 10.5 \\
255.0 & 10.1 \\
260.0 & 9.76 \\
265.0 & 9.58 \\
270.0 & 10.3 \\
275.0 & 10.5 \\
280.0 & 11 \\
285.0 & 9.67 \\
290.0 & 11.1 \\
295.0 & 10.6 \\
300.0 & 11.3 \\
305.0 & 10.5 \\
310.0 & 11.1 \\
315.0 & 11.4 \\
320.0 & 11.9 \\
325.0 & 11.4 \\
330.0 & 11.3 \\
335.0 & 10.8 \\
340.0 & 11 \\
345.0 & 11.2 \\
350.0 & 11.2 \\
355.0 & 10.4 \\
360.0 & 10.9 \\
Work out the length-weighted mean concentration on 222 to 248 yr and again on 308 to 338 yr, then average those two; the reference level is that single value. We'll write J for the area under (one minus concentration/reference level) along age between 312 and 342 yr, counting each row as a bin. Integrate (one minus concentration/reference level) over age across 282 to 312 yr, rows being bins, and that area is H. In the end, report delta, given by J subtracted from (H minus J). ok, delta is 4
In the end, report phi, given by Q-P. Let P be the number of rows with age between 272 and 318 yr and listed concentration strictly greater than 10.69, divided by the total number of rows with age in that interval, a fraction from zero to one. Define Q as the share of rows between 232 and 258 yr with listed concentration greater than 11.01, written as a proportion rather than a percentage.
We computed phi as -0.56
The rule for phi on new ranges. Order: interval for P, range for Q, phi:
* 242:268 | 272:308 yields 0.09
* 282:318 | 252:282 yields -0.57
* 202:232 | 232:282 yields 0.00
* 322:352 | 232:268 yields -1.00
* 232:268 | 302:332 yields 0.69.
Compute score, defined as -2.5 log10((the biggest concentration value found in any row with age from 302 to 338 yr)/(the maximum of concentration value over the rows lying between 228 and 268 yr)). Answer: -0.12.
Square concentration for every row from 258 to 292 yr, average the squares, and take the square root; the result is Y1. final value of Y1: 10.3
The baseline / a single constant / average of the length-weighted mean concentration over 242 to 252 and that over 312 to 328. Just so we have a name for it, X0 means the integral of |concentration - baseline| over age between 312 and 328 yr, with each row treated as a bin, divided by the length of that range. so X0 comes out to 0.5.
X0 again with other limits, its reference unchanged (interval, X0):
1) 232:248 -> 0.9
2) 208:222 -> 1.4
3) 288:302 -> 0.3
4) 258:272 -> 1.2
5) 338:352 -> 0.1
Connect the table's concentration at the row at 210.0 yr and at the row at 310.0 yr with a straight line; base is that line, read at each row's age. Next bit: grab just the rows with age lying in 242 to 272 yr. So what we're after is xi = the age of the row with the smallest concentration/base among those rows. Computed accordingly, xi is 265.0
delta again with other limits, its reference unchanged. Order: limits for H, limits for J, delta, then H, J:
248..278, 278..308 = 2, 1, -0.3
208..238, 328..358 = 5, 3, -1.1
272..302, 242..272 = -3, 0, 1.2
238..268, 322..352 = 5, 2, -1.7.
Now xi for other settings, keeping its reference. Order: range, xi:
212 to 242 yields 225.0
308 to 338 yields 335.0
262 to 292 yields 285.0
